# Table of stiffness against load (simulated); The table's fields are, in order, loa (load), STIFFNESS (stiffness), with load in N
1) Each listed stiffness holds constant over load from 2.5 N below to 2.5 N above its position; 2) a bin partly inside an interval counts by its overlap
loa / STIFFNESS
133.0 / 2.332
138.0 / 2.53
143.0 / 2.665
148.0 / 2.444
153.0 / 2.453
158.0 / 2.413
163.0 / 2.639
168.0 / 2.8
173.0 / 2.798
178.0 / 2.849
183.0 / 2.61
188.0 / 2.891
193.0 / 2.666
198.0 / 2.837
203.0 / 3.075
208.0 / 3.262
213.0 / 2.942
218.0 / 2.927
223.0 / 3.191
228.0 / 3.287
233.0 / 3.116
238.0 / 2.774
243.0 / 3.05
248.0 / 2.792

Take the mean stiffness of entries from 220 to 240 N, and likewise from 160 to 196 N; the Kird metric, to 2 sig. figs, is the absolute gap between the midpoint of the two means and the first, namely 0.17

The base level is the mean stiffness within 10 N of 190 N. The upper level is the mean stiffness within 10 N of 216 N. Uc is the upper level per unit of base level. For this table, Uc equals 1.120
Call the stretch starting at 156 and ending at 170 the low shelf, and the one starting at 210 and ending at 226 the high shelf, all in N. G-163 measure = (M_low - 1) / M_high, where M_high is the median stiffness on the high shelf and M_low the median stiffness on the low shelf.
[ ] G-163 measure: 0.56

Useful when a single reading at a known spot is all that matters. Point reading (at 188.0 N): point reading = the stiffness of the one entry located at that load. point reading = 2.891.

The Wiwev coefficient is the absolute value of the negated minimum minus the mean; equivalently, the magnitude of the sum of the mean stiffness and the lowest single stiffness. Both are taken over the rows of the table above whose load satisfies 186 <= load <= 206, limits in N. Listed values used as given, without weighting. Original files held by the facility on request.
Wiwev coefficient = 5.5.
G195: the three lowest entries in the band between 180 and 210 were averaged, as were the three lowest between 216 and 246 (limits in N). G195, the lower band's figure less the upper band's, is -0.213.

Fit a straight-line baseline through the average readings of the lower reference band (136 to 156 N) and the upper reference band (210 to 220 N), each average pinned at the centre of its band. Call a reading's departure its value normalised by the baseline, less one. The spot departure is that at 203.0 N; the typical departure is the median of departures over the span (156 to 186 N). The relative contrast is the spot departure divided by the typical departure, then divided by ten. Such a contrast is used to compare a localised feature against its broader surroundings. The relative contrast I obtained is 0.3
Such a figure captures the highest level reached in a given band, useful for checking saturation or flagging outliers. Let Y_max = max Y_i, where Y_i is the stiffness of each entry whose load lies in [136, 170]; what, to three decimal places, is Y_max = 2.800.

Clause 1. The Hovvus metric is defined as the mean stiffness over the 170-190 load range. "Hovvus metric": 2.8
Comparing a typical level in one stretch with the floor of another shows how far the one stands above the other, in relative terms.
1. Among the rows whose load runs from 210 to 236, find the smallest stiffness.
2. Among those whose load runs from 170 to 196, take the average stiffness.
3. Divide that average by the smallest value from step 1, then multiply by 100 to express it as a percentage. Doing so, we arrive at 94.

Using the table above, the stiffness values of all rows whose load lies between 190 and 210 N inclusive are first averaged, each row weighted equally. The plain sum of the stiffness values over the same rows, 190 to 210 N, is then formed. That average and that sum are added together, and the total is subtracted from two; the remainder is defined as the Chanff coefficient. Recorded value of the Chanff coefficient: -12.8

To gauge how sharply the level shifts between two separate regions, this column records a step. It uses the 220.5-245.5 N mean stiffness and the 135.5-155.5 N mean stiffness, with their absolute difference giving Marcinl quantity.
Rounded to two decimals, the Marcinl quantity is 0.56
